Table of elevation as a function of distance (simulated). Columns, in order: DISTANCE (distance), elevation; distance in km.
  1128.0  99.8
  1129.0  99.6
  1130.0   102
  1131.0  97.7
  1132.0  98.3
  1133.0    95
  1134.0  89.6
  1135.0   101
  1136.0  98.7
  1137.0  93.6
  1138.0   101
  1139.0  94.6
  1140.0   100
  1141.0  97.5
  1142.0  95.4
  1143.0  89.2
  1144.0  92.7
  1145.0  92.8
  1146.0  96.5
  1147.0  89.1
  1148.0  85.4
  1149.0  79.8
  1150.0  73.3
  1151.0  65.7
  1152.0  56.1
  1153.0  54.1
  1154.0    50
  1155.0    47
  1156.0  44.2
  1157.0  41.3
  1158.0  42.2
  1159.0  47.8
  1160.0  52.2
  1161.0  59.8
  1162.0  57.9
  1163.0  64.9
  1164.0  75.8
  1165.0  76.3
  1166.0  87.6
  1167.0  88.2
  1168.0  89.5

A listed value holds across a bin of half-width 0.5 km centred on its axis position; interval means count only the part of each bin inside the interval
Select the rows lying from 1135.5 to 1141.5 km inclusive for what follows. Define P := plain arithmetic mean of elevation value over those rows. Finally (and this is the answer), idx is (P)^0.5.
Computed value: 9.9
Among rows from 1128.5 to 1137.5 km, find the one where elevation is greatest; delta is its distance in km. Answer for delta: 1130.0 km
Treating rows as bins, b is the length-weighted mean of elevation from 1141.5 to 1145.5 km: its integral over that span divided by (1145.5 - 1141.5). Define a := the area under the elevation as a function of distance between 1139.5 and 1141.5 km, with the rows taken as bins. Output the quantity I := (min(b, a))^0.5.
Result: 9.6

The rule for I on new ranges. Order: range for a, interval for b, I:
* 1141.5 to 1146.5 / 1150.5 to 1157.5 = 7.2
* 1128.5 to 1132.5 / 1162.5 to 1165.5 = 8.5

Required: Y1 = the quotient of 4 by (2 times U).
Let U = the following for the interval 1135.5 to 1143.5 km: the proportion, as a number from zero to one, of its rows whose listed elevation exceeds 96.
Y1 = 4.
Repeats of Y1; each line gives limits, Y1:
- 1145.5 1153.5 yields 16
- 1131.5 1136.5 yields 3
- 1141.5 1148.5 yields 14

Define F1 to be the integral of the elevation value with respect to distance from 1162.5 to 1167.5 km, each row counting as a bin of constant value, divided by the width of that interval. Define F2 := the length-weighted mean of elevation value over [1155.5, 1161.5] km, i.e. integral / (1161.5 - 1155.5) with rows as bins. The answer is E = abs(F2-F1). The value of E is 31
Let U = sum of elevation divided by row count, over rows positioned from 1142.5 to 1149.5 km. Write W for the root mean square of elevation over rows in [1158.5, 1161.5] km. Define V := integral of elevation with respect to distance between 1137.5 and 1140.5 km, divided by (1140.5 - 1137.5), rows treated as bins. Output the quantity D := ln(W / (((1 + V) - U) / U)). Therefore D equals 6.2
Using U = 89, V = 98.5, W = 53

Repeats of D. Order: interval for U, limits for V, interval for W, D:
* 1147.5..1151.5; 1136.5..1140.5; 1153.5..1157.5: 5.1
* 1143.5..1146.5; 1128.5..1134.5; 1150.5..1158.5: 7.1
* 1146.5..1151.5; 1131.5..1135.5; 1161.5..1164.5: 5.7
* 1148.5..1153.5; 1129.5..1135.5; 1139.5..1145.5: 5.3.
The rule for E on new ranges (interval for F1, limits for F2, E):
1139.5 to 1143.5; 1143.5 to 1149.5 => 6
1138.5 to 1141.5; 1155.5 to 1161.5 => 49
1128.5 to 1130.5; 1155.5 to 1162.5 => 51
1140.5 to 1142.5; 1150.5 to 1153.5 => 38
